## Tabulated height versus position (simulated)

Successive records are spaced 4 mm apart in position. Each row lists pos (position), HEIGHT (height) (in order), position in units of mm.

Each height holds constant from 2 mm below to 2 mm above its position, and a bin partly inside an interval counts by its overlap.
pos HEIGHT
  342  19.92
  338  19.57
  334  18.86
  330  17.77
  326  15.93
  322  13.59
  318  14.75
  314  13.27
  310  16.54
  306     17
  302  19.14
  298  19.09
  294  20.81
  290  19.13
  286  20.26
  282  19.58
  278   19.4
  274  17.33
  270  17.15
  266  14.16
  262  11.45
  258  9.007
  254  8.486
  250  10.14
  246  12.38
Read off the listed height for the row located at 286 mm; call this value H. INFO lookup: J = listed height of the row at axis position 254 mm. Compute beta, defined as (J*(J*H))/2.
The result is 729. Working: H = 20.26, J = 8.486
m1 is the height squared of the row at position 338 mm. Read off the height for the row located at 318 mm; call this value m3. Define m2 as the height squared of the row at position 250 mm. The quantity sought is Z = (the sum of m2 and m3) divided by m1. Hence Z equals 0.3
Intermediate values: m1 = 383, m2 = 103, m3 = 14.75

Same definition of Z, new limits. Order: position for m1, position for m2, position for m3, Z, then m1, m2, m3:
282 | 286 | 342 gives 1.1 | 383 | 410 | 19.92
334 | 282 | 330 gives 1.1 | 356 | 383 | 17.77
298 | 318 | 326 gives 0.6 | 364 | 218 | 15.93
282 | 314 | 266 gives 0.5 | 383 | 176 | 14.16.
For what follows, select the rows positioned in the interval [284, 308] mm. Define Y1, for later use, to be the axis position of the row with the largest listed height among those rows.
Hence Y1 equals 294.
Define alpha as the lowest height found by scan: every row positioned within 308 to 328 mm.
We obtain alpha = 13.27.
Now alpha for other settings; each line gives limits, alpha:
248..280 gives 8.486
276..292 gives 19.13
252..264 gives 8.486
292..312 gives 16.54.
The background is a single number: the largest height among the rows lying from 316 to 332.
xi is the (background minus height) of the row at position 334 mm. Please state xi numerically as -1.1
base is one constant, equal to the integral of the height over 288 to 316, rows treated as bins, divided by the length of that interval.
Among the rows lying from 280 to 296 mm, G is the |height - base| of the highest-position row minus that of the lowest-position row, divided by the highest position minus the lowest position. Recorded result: 0.1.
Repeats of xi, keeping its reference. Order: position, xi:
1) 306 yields 0.8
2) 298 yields -1.3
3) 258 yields 8.8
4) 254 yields 9.3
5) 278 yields -1.6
